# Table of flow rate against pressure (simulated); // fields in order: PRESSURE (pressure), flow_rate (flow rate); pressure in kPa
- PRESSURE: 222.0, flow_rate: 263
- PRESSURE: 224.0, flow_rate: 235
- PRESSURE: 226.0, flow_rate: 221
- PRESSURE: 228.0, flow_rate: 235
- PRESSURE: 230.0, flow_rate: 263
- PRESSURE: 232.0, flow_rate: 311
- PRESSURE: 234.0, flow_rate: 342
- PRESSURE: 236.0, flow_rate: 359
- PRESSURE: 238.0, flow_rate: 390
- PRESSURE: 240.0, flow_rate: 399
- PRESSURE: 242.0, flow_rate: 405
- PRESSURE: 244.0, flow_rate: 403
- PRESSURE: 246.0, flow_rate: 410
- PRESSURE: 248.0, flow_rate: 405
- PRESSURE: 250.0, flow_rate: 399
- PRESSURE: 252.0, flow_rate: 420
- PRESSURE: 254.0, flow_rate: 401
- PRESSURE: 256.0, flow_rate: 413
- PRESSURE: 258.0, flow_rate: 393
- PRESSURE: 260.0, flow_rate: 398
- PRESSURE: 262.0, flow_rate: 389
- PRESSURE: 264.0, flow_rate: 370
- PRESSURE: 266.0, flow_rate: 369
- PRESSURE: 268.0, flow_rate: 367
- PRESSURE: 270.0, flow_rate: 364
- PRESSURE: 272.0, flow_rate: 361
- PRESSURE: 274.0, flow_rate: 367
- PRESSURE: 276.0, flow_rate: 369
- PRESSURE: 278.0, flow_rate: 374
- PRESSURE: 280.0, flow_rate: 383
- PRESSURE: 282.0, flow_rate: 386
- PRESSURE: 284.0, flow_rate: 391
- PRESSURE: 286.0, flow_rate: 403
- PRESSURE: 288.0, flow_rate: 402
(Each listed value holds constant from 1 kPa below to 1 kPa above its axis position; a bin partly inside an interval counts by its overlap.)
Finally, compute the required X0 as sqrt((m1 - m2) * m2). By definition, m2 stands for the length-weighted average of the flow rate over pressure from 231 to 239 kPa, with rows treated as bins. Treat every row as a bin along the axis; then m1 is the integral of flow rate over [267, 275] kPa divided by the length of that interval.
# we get 71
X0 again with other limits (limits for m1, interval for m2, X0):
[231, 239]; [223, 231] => 163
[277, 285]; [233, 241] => 64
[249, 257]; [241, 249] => 32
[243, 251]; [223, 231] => 199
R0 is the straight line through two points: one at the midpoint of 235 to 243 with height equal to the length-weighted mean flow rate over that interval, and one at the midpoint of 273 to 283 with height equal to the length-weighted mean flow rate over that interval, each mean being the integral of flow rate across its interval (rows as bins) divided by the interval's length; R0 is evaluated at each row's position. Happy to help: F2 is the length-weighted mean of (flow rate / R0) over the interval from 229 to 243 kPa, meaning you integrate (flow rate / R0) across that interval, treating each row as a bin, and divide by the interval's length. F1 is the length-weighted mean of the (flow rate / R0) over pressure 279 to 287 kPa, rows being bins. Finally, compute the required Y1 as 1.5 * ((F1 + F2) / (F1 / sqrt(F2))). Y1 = 2.7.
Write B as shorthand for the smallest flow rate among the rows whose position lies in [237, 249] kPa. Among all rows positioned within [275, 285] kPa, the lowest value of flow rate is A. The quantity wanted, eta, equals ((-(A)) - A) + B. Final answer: -348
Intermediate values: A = 369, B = 390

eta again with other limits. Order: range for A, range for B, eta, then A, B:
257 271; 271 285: -367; 364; 361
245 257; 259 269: -431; 399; 367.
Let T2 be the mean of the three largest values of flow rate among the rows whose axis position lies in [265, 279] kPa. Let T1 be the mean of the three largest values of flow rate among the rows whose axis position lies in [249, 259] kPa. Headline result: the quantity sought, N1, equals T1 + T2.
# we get 782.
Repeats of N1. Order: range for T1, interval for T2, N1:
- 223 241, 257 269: 776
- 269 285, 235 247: 793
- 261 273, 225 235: 681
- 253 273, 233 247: 810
